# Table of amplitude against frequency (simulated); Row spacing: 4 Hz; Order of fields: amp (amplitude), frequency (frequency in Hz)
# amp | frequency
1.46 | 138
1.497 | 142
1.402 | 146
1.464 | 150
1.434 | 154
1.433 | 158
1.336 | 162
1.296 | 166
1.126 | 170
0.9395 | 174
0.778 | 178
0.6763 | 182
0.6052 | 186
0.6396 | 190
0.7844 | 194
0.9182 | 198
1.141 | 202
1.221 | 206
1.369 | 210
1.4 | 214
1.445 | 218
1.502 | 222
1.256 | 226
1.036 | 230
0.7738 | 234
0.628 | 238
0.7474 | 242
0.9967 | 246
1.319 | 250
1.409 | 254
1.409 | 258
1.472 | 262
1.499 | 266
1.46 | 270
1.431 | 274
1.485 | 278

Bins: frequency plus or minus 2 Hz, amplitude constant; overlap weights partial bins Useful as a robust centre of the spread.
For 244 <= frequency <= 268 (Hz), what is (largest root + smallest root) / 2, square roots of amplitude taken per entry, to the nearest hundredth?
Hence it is 1.11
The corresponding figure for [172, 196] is 0.87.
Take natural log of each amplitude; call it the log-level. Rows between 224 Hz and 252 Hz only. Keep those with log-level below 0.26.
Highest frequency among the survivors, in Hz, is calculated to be 246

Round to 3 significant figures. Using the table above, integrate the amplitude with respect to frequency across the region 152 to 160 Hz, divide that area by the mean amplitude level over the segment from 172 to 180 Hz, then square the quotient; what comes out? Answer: 178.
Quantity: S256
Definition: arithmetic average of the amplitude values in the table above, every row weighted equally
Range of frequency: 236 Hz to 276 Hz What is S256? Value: 1.24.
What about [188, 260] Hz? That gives 1.11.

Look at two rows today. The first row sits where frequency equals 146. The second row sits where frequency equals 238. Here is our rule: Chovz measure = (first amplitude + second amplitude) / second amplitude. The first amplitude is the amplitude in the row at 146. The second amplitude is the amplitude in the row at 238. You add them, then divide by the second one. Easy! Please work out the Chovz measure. 3.2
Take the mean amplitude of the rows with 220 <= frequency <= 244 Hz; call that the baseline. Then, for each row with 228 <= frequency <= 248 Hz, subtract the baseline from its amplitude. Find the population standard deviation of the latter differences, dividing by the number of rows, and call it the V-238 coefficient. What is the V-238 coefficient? 0.16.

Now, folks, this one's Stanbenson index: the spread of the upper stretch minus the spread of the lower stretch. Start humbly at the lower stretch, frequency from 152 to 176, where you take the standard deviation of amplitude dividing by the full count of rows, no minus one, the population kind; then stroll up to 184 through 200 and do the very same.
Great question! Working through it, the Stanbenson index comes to -0.05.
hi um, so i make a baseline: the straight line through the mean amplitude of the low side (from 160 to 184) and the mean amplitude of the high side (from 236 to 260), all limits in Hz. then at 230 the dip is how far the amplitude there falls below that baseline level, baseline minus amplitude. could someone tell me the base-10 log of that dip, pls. -1.5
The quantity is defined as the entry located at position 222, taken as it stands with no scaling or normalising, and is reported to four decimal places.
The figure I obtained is 1.5020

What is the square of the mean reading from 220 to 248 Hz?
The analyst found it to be 1.0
